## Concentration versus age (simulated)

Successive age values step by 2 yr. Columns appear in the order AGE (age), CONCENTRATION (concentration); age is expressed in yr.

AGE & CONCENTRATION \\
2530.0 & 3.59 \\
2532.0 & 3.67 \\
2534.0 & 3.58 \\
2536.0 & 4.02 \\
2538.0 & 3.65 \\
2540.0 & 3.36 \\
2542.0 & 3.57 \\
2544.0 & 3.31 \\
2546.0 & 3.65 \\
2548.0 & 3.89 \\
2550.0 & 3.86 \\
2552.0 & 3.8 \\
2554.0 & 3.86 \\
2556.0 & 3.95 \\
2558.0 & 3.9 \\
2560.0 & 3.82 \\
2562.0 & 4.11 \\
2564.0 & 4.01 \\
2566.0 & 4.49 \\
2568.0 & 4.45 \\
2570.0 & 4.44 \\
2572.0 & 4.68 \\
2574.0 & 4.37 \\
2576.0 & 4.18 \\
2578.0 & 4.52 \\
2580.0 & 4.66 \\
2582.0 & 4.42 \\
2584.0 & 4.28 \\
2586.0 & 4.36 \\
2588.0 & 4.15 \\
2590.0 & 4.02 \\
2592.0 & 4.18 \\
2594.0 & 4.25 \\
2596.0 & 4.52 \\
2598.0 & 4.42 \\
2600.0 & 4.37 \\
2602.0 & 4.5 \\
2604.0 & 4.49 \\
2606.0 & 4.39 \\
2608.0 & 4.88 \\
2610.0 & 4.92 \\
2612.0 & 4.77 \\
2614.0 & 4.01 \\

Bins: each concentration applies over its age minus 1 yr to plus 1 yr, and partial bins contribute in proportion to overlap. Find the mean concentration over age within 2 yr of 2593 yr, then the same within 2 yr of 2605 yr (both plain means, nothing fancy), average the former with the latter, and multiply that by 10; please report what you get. 43.3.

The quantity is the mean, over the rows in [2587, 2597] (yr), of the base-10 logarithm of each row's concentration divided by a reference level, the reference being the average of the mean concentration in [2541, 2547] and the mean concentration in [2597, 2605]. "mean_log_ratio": 0.026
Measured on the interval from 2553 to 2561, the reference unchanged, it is -0.011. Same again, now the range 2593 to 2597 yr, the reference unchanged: 0.042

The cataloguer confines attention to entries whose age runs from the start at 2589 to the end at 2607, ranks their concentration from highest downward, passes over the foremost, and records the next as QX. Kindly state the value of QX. 4.5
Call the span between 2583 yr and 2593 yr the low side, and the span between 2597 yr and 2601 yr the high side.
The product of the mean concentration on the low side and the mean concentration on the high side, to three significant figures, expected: 18.5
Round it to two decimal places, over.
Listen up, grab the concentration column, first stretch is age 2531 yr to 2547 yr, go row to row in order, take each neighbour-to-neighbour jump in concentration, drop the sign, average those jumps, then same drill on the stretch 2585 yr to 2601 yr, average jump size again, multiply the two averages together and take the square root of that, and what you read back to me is 0.20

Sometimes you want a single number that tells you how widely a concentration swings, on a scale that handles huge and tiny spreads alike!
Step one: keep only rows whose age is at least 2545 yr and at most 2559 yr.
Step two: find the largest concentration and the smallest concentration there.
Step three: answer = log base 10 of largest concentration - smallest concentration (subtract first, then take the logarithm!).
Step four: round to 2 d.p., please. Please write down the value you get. -0.52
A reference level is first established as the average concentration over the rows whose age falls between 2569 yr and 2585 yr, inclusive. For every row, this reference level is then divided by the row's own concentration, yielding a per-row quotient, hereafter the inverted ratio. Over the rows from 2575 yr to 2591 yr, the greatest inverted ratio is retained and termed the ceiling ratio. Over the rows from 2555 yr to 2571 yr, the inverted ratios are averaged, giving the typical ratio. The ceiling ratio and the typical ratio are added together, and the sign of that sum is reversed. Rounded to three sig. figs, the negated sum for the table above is -2.18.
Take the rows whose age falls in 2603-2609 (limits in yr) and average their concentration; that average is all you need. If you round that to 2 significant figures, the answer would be 4.6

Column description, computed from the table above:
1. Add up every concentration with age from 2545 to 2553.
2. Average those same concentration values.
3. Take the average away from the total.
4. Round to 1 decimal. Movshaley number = 11.4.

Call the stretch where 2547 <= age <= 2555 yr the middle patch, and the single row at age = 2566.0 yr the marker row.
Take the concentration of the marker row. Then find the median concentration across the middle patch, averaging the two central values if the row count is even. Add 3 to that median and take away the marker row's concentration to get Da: 2.37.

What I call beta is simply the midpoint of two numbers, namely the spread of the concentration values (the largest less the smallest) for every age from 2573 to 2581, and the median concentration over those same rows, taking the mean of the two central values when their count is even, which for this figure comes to 2.46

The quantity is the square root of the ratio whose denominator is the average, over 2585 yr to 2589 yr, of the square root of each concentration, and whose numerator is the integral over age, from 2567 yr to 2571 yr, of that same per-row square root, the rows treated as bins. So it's 2.02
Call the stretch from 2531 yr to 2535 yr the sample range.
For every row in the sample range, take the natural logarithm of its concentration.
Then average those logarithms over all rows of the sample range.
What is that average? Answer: 1.29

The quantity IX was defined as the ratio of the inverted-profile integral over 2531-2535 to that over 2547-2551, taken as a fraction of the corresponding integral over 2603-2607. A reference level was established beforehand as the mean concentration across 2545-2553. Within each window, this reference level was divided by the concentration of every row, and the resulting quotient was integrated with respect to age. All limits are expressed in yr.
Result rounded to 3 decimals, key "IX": 0.312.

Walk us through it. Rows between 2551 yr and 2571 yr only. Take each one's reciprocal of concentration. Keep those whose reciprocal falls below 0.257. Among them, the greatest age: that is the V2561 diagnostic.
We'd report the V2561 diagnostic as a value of 2570.0 yr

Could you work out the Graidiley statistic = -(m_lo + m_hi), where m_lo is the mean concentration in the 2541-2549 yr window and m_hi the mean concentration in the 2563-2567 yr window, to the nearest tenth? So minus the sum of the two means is -7.9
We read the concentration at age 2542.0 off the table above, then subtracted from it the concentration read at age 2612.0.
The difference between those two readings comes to -1.20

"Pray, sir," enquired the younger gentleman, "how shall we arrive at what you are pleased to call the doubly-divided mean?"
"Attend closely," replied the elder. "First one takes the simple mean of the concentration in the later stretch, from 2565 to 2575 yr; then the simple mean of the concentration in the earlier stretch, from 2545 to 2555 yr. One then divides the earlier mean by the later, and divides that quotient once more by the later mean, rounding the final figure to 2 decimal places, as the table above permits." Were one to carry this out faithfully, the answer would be 0.19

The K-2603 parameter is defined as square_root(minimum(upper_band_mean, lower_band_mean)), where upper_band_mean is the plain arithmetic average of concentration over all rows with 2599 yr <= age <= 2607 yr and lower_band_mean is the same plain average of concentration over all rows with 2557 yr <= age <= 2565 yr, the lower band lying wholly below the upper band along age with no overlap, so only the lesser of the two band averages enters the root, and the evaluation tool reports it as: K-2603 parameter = 1.99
